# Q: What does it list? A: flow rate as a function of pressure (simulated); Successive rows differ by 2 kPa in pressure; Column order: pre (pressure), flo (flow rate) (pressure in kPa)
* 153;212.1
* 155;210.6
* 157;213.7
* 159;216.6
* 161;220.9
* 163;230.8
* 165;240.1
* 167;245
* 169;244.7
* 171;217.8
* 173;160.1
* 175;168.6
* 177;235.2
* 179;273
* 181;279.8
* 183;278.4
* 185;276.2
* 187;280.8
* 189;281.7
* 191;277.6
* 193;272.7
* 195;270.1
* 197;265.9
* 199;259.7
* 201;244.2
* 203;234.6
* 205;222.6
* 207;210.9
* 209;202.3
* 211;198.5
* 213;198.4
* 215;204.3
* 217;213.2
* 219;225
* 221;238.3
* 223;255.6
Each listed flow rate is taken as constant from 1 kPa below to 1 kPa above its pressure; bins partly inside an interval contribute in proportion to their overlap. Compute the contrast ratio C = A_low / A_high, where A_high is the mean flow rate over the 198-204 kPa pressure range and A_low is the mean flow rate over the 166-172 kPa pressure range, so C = 0.96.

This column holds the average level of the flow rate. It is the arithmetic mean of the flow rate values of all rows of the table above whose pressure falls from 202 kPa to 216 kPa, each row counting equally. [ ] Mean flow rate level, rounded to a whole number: 210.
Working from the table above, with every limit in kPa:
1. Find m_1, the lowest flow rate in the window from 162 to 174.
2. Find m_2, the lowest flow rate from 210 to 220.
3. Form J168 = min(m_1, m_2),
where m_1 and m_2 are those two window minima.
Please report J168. 160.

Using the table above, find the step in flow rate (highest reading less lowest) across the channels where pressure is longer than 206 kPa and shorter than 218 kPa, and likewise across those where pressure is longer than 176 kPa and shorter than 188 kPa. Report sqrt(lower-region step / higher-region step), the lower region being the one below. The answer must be 1.76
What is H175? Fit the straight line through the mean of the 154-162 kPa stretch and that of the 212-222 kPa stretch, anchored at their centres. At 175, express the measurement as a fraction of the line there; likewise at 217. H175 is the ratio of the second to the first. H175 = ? 1.26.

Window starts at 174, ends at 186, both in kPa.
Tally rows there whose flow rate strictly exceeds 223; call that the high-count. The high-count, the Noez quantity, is 5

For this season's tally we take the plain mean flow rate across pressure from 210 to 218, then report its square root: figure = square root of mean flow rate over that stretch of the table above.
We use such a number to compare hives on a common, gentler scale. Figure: 14.3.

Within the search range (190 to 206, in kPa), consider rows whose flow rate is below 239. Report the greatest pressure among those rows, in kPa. 205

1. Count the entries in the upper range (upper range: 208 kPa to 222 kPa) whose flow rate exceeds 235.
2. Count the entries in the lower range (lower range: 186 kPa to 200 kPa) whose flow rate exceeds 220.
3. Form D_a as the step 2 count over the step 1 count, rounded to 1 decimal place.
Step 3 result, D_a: 7.0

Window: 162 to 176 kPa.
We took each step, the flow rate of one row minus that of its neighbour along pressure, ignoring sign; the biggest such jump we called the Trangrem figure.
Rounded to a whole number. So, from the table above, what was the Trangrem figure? 58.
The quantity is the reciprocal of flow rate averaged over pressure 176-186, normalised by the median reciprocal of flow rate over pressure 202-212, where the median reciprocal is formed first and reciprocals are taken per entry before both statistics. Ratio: 0.79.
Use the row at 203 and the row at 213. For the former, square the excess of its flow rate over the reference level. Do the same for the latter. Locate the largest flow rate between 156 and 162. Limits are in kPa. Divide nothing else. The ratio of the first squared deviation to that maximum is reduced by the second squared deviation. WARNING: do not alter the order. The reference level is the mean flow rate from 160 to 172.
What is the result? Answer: -1212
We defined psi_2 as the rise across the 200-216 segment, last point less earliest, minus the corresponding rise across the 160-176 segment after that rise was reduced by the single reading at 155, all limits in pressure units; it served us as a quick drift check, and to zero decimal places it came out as 223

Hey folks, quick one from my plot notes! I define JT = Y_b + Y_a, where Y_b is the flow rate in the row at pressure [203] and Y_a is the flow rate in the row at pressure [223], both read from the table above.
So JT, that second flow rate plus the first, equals 490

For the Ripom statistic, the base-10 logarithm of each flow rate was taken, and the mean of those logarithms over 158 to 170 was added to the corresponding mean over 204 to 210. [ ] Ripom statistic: 4.693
